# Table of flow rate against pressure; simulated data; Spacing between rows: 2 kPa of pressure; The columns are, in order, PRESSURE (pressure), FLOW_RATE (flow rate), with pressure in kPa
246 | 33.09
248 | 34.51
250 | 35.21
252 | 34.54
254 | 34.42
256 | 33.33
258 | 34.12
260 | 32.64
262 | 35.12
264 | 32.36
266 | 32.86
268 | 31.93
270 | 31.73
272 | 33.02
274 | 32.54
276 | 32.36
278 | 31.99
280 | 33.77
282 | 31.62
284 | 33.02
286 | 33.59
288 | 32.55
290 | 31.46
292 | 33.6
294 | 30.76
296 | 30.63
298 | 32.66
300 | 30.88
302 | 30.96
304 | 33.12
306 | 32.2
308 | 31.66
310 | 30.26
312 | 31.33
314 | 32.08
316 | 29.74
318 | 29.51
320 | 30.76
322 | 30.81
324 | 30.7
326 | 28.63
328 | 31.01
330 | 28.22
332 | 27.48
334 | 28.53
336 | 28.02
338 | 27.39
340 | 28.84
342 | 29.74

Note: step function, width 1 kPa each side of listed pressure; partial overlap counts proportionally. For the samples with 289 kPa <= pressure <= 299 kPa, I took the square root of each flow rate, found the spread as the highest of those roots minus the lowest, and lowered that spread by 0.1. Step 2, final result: 0.16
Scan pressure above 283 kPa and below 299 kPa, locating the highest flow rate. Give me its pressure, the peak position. 292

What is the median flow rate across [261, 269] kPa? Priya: 32.6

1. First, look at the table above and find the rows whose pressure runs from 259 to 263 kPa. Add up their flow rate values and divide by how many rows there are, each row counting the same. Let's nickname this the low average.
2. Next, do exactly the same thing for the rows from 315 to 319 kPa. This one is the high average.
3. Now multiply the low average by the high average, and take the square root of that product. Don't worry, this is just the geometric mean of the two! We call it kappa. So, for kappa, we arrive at 31.7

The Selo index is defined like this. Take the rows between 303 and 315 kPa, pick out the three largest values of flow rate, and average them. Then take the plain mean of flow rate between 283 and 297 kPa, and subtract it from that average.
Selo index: 0.24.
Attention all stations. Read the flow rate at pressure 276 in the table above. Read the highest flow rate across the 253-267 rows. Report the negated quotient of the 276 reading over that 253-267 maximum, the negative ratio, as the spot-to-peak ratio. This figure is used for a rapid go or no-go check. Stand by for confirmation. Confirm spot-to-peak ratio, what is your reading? -0.92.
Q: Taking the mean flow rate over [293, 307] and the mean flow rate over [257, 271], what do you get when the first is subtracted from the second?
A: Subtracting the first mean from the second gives 1.4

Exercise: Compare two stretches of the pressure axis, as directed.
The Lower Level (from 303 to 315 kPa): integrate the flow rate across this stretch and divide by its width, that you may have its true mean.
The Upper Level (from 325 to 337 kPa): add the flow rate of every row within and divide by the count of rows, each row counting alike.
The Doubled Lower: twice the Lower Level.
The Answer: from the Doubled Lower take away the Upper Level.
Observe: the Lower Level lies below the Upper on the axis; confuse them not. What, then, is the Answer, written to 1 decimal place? 34.9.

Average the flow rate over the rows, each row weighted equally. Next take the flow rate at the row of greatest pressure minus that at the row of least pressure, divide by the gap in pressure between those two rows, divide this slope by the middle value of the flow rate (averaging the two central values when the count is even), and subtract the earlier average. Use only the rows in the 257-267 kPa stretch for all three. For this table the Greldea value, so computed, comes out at -33.4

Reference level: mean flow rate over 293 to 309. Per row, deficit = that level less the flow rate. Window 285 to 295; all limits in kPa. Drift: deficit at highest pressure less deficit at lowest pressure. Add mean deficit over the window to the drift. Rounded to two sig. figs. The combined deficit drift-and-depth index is 2.0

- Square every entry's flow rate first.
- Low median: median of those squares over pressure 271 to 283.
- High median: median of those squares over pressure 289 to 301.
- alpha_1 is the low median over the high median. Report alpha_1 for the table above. 1.08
